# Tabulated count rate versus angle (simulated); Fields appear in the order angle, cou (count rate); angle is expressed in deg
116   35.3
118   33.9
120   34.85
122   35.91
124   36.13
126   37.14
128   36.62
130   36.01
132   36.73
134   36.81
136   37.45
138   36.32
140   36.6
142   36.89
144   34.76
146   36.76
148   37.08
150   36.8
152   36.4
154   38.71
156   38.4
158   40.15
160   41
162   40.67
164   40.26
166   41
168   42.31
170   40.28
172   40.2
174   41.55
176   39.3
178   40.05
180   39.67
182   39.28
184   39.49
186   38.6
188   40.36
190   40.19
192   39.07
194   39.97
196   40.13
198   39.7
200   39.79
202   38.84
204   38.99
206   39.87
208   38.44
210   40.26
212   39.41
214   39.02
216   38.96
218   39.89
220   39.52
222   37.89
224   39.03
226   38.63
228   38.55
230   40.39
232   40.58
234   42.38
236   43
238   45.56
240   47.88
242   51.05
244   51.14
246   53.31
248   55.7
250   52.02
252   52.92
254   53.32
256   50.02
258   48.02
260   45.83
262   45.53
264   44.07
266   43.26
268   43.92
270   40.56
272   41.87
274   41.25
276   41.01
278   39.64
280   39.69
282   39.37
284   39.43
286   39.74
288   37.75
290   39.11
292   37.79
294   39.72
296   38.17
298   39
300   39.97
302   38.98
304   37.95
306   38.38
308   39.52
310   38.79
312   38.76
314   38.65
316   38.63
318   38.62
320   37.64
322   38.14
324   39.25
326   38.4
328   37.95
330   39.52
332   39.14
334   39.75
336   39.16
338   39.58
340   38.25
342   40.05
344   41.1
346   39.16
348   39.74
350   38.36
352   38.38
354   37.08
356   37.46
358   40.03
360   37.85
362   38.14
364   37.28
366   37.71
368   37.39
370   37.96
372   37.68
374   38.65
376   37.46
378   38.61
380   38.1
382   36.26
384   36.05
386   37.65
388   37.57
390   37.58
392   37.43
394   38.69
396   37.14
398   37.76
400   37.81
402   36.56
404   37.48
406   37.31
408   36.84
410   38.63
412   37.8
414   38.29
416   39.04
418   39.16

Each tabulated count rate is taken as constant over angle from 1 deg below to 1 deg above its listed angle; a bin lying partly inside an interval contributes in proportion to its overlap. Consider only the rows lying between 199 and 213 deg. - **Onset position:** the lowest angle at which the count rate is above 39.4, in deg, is 200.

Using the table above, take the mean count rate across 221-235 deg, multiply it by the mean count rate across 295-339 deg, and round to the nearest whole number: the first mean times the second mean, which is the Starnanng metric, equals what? 1538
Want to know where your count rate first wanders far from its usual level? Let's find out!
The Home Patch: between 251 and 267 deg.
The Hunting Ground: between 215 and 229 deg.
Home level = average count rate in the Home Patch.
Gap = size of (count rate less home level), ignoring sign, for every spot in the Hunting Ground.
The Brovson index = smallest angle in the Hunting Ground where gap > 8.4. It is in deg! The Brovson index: 216 deg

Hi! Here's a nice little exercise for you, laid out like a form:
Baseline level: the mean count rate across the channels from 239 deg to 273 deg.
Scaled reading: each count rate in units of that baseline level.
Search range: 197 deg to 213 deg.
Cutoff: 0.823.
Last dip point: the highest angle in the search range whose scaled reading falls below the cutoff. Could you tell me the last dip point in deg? 212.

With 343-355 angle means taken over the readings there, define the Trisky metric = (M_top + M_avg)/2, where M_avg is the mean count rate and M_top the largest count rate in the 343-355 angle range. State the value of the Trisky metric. 40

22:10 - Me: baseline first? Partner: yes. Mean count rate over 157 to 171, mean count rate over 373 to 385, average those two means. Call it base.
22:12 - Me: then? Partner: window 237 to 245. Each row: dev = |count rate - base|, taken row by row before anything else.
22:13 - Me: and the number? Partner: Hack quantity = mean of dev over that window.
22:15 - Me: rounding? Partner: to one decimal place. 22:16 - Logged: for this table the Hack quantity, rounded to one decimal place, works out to 9.7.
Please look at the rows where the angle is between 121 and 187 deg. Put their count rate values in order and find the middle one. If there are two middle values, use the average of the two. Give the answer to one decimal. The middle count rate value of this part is 38.4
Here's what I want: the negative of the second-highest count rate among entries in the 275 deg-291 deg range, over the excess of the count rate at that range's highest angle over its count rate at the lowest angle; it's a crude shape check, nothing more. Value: 21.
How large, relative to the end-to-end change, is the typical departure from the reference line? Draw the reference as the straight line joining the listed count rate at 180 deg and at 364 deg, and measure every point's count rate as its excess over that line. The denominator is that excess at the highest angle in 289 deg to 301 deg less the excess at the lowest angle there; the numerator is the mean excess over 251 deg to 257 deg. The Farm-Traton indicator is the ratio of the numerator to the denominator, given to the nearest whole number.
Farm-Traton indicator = 14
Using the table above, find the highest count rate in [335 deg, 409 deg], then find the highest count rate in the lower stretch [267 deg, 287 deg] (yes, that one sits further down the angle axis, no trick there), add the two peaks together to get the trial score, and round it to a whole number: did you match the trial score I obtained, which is 85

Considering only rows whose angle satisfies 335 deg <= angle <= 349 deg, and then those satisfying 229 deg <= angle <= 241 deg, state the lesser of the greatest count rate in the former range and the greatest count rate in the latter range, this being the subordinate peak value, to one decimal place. 41.1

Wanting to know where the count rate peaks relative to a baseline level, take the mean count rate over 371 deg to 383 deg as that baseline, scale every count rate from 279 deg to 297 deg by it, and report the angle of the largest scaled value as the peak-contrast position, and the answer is 286 deg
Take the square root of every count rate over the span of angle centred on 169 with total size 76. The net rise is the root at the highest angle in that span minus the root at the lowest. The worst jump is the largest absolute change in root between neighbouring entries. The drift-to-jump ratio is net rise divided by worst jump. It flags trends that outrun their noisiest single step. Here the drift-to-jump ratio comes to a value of 1.3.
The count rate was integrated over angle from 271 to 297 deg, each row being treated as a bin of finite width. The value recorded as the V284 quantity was 1029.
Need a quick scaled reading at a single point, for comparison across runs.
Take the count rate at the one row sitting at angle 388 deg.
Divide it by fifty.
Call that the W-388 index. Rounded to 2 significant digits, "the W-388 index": 0.75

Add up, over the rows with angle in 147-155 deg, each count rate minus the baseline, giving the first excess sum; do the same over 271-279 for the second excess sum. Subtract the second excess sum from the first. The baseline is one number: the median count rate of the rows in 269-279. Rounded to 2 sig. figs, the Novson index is -15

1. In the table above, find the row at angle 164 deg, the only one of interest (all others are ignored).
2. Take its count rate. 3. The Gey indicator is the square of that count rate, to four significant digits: 1621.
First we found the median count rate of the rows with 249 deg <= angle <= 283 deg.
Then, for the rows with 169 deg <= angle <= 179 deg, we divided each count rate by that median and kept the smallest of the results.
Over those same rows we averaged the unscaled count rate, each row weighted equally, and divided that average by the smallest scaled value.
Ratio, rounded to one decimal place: 45.0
